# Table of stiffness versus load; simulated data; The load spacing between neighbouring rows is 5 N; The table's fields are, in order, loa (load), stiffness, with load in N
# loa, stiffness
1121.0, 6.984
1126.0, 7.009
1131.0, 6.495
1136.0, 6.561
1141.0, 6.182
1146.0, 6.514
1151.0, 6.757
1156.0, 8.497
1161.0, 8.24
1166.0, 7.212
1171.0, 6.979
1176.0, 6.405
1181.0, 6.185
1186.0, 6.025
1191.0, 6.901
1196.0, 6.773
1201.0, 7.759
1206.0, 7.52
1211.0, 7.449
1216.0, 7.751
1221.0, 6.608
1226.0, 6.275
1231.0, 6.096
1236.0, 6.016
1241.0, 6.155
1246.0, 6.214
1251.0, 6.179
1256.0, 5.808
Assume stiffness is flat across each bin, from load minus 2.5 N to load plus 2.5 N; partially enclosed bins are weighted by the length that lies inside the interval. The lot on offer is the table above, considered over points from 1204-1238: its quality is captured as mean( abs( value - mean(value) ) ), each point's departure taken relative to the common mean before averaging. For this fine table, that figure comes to 0.649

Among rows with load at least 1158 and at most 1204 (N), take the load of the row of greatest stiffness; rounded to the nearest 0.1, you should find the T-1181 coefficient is 1161.0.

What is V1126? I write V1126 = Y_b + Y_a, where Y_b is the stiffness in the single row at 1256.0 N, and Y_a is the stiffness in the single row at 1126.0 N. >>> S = 12.8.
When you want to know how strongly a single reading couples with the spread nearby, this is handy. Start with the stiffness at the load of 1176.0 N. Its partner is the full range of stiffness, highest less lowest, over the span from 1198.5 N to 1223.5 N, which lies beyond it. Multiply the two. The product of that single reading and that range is 7.4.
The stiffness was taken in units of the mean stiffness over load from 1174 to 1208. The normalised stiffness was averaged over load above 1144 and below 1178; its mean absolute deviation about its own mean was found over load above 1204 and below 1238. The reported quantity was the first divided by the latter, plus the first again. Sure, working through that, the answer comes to 12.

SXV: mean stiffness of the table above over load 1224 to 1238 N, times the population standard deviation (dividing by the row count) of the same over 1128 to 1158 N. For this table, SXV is 4.67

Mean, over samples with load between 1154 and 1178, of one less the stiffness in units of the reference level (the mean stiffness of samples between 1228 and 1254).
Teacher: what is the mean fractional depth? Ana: -0.22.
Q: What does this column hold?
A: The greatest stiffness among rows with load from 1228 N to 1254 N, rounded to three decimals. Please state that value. 6.214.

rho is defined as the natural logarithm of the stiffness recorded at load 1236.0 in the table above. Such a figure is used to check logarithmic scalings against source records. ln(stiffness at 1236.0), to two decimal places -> 1.79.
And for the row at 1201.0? 2.05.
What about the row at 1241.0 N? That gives 1.82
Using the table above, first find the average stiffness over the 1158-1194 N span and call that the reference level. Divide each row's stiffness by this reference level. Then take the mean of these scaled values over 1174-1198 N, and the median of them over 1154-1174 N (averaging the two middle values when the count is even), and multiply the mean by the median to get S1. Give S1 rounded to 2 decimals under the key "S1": 1.06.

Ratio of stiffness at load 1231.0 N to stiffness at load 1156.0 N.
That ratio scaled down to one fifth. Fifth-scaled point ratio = 0.143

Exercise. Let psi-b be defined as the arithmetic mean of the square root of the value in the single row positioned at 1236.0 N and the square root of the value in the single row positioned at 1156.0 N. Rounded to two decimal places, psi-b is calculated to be 2.68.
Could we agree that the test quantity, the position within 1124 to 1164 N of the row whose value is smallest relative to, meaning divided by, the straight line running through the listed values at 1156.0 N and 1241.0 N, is 1141.0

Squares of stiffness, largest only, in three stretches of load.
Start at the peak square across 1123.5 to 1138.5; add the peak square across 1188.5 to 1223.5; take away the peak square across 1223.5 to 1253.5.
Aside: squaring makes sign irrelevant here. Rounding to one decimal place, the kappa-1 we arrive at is 70.0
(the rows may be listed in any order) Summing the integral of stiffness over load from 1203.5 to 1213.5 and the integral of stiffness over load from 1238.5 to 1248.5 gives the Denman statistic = 137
